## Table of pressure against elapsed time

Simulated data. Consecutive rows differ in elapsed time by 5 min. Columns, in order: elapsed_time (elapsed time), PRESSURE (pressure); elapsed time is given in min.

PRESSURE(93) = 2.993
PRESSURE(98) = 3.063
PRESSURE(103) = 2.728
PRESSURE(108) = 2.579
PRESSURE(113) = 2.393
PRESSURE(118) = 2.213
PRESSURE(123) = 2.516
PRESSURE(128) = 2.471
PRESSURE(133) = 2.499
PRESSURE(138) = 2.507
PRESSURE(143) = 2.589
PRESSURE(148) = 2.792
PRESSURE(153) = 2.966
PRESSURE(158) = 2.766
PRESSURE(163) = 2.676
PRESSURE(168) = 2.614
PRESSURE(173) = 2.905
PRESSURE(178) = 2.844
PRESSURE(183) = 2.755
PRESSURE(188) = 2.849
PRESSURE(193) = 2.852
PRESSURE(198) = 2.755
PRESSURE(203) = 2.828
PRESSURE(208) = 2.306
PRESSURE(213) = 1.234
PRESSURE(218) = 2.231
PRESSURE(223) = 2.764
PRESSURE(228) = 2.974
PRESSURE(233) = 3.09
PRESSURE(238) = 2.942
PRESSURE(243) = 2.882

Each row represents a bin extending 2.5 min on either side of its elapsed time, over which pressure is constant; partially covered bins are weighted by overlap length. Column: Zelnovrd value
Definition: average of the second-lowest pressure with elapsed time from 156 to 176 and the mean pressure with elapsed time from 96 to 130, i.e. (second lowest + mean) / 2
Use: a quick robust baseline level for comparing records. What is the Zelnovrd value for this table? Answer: 2.62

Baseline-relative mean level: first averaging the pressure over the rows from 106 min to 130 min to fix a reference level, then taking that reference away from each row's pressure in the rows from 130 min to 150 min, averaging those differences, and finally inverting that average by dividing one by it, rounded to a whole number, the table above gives 6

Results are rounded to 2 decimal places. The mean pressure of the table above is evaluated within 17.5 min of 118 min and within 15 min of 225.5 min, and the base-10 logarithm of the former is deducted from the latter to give 2.14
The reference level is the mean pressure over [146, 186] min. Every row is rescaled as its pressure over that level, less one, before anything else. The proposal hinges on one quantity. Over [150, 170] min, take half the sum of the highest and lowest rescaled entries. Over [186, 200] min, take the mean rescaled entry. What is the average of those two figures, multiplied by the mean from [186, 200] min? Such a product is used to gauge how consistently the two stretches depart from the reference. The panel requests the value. 0.0001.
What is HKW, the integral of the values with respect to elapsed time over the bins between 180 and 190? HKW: 28.0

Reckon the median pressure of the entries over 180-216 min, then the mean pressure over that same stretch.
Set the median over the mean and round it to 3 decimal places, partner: 1.097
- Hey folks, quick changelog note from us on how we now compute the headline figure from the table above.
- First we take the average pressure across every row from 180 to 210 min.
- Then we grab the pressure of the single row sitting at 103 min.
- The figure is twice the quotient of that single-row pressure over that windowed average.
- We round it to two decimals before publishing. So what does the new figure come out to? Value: 2.00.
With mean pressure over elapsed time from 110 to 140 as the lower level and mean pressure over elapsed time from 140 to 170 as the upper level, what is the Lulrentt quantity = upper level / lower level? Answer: 1.12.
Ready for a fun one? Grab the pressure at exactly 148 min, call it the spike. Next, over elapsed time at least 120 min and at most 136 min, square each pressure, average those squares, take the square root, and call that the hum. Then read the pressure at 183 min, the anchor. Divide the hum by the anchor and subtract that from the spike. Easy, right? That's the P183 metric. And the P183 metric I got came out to 1.89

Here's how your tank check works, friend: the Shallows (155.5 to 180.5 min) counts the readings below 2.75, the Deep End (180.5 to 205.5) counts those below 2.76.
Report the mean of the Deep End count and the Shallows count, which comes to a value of 2.0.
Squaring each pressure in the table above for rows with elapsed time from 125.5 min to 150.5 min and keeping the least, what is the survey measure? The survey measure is 6.1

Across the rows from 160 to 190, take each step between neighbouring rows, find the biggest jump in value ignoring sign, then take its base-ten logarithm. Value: -0.54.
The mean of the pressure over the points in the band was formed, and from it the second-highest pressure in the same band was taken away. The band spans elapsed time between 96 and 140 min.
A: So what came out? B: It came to -0.18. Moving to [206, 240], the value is -0.47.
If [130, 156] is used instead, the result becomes -0.12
